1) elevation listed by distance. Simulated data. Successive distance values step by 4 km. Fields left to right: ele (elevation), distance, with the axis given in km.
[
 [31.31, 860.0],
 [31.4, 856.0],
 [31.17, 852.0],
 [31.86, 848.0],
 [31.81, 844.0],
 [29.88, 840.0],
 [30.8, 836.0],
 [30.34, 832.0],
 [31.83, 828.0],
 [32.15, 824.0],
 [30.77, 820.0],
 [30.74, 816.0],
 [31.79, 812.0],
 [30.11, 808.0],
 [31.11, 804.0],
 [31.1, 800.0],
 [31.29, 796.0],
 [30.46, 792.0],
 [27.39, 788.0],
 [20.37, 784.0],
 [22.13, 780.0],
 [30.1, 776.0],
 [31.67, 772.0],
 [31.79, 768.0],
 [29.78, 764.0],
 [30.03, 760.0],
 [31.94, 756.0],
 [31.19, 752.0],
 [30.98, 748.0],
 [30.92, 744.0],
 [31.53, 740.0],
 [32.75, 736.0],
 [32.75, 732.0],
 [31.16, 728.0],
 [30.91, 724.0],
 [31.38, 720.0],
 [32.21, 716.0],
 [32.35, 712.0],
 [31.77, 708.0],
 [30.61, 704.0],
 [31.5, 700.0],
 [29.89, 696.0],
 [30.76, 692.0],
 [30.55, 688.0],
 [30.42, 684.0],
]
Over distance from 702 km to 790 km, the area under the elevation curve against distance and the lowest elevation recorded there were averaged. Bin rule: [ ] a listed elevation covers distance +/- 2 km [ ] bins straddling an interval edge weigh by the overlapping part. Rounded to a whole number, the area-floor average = 1342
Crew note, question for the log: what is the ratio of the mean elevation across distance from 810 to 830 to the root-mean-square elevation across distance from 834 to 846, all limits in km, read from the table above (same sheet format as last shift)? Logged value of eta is 1.02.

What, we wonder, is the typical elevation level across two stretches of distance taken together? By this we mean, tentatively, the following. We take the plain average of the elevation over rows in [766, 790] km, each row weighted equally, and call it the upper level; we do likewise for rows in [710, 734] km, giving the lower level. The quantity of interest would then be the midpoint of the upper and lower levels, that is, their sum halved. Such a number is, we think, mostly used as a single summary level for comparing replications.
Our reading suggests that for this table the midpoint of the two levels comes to 29.5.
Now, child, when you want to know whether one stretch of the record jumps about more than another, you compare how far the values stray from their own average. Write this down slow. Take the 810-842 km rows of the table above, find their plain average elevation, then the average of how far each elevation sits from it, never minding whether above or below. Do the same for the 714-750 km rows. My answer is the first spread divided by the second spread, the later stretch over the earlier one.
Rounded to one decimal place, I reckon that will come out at 1.1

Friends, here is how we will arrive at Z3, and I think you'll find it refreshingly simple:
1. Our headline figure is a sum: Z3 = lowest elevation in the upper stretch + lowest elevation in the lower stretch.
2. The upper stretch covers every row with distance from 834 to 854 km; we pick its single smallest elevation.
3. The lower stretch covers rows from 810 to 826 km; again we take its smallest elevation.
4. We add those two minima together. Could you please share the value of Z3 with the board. 60.6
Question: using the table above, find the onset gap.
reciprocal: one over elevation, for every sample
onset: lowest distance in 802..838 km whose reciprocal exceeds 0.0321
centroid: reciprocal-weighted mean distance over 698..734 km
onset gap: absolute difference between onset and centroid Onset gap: 88.1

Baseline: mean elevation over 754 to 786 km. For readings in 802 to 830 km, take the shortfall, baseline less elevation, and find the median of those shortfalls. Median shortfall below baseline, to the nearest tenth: -2.6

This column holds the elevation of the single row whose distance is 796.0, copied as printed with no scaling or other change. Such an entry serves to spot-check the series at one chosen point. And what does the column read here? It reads 31.29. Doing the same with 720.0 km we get 31.38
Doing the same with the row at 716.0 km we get 32.21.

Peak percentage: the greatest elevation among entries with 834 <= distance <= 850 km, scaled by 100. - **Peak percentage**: 3186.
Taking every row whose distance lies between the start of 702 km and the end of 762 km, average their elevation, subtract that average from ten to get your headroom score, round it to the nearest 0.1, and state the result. -21.5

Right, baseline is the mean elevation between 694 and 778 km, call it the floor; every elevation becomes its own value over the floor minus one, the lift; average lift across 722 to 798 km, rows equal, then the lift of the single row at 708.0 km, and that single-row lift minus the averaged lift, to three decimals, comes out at 0.058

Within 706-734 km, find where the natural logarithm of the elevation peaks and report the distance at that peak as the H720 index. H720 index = 732.0 km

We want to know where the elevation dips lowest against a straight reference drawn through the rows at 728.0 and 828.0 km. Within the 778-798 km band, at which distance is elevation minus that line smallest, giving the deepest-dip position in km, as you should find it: 784.0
